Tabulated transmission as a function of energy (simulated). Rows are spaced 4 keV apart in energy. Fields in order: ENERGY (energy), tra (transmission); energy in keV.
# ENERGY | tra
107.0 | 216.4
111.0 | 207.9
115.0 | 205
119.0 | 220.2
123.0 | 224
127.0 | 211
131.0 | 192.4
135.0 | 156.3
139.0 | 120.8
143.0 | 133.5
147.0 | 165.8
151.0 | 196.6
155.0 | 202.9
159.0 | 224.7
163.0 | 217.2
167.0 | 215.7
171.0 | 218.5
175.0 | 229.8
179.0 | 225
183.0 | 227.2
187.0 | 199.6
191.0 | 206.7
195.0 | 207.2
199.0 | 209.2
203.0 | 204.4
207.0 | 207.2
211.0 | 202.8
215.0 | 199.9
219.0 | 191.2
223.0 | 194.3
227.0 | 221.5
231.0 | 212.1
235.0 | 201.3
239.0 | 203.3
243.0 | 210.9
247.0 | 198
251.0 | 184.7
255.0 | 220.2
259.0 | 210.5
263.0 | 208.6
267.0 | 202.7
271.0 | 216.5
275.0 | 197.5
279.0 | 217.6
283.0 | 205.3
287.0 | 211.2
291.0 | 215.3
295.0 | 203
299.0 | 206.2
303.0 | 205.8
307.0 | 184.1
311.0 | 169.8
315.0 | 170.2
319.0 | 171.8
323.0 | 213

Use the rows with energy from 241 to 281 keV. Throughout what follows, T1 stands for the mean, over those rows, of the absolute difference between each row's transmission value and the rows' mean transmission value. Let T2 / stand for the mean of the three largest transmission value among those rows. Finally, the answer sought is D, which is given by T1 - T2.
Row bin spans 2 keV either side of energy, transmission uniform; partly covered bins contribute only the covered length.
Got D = -209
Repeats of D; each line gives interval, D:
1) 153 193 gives -219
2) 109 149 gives -187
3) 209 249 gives -208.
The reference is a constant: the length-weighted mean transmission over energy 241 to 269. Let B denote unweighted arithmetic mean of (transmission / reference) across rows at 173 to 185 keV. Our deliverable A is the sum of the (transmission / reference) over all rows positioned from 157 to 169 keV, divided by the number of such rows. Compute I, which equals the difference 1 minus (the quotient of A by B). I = 0.04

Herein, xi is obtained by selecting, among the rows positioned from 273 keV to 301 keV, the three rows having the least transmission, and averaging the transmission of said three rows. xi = 202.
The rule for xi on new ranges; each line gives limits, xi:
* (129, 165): 137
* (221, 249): 198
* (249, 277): 195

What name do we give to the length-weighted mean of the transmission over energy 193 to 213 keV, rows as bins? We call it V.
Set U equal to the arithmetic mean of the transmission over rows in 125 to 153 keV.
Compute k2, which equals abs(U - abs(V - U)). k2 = 130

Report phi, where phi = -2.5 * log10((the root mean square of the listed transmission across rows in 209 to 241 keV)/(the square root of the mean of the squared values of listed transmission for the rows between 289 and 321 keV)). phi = -0.07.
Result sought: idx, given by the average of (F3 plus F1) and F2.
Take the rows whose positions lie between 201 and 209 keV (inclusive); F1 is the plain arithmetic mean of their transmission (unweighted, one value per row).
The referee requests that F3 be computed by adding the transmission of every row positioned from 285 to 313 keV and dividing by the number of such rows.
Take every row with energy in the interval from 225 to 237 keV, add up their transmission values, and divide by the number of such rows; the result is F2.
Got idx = 308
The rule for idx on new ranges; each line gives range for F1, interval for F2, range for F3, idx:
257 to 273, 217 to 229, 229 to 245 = 309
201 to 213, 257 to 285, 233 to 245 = 309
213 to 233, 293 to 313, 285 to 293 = 305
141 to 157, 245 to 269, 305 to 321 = 276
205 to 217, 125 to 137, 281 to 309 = 297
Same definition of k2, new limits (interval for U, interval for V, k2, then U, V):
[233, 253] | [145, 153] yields 181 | 200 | 181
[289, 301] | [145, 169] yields 204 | 208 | 204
